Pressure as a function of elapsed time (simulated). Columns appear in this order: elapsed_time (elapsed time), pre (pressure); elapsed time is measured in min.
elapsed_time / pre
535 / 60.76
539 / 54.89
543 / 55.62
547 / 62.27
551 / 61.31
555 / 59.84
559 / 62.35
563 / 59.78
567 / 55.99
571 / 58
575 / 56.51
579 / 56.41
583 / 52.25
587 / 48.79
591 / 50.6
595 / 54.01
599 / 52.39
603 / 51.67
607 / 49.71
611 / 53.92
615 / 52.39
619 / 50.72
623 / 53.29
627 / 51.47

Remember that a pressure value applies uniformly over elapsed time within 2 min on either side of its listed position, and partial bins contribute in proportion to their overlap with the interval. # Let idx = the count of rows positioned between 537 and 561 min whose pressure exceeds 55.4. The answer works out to 5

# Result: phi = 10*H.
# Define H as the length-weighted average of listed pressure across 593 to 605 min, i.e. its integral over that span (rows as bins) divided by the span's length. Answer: 527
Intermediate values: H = 52.7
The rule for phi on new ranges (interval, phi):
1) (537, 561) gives 594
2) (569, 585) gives 558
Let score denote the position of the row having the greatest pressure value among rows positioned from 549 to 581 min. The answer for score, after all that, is 559 min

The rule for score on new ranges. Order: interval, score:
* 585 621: 595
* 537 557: 547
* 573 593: 575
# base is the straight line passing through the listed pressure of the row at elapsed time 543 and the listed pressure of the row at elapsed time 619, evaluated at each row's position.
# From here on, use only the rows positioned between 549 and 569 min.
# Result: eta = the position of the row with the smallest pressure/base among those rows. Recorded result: 567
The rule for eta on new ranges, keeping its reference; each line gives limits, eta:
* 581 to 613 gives 587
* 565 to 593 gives 587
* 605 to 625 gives 607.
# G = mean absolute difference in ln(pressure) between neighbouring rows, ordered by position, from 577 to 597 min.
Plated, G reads 0.062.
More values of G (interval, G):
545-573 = 0.037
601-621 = 0.045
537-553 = 0.047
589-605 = 0.037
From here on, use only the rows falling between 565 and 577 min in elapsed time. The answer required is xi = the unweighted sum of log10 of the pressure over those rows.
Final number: 5.26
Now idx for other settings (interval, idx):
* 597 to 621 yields 0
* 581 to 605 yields 0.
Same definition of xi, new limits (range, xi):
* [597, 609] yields 5.13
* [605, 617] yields 5.15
